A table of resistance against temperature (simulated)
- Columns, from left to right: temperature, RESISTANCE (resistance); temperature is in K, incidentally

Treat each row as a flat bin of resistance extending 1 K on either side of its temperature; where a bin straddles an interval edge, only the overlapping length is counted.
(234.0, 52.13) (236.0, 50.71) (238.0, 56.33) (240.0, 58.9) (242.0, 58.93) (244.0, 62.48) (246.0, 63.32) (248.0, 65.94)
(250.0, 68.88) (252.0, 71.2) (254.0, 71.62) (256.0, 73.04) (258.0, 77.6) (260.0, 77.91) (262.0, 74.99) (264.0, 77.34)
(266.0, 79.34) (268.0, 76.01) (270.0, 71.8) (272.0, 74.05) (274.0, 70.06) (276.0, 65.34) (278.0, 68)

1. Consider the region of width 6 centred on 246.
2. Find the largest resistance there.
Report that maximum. 65.94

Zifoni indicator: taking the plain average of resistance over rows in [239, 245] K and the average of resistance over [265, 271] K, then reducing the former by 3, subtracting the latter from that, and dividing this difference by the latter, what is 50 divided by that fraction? -203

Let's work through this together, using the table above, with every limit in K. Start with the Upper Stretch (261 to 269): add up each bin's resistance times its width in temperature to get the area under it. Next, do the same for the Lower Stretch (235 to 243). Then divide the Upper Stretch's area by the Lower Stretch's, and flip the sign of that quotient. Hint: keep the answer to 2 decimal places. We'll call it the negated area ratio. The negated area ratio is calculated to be -1.37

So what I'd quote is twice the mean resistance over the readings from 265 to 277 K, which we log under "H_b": 146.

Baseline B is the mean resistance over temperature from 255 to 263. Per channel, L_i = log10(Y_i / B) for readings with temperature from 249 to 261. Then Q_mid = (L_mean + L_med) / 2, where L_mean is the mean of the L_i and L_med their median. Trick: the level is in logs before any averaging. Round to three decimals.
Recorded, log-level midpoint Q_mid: -0.018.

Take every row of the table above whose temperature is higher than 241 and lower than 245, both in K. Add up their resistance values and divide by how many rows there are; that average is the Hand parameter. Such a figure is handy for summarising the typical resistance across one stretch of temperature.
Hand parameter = 61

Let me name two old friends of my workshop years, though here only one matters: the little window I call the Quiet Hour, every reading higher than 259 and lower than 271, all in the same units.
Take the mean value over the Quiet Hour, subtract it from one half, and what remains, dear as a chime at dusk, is -75.7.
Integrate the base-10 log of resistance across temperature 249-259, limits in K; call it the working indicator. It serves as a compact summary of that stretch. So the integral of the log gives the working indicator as 18.6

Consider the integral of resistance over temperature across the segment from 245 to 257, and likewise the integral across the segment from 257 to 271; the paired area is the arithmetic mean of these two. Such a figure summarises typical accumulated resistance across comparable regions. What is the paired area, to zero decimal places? 949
